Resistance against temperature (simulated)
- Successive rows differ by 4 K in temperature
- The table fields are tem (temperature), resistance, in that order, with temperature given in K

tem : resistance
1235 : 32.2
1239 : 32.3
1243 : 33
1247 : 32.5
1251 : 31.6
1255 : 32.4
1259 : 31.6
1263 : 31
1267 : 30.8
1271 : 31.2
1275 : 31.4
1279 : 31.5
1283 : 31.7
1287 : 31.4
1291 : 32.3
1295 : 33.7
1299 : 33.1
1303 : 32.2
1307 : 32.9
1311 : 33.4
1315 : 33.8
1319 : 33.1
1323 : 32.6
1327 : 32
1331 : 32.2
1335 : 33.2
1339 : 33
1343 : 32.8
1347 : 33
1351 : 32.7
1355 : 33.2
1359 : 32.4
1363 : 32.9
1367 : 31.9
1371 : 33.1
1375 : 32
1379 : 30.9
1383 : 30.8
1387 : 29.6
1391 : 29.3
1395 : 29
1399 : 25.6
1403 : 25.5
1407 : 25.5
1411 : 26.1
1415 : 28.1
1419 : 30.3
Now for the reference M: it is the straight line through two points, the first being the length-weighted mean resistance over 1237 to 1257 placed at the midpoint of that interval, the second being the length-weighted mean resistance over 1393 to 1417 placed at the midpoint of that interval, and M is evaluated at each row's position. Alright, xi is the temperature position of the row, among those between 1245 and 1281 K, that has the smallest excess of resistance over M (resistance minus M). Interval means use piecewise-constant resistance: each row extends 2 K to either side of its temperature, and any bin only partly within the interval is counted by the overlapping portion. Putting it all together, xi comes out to 1267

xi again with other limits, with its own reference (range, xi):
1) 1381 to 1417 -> 1399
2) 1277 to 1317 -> 1279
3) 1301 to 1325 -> 1303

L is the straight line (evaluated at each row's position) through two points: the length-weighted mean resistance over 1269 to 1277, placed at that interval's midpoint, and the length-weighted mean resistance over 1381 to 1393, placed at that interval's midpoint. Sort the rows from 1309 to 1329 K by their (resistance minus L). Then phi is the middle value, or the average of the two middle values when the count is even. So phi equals 2.4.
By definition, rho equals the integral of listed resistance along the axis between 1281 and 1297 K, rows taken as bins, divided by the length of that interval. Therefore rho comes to 32.3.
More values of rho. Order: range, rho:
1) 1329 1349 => 32.8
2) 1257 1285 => 31.3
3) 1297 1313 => 32.9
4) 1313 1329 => 32.9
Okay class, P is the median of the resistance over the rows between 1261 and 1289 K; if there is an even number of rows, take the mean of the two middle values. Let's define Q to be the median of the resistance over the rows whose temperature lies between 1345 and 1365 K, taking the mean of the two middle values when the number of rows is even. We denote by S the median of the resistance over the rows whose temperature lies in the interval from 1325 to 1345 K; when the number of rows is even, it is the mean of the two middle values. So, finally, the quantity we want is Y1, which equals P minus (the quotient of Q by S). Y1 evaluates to 30.4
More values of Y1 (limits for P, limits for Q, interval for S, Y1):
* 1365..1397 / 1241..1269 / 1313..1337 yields 29.9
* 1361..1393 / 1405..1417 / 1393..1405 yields 30.4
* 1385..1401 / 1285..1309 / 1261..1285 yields 28.1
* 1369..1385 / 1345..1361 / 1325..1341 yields 30.4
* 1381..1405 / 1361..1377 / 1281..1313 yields 28.2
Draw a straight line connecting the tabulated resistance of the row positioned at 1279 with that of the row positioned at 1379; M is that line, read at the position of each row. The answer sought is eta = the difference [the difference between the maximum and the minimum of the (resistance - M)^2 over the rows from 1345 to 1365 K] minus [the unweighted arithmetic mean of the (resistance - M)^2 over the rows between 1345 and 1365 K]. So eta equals -0.6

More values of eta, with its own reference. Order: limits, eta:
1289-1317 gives 2.4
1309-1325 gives 0.5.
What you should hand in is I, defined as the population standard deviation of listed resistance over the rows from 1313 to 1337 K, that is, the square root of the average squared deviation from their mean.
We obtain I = 0.62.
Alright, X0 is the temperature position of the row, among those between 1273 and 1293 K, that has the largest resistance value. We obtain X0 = 1291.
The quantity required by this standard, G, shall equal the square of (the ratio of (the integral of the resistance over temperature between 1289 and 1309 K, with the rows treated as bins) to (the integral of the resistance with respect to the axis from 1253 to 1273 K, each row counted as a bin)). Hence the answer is 1.09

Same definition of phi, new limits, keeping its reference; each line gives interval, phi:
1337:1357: 2.5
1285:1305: 1.3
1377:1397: -0.3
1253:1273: -0.1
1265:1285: 0.1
